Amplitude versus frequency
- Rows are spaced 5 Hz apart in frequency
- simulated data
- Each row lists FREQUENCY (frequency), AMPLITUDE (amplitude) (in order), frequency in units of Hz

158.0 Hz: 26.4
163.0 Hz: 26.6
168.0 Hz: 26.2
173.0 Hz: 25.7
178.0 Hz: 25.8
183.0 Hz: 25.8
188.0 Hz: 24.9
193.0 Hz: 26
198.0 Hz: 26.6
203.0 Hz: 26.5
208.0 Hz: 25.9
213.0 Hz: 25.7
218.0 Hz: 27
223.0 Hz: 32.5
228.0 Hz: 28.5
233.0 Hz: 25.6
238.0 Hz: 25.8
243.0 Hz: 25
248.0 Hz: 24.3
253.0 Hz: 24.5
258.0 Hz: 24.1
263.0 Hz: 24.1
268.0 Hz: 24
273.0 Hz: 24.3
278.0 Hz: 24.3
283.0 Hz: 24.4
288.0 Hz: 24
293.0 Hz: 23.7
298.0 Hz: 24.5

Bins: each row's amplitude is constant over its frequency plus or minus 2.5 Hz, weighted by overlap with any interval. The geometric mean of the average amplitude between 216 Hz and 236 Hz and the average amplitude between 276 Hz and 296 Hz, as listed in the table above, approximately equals 26.2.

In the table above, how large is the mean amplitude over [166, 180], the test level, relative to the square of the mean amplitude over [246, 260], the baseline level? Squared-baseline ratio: 0.044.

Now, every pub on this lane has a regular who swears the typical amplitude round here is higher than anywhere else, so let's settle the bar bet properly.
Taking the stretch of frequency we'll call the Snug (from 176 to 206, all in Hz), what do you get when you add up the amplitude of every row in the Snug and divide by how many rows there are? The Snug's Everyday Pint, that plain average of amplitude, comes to 25.9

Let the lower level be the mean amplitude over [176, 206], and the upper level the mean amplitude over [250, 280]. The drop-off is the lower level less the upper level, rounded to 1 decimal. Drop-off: 1.7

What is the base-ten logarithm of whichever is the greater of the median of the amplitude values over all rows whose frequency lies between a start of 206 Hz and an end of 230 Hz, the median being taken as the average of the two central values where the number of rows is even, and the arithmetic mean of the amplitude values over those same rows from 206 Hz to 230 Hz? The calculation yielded 1.45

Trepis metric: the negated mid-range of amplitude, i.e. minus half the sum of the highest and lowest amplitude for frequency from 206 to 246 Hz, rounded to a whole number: -29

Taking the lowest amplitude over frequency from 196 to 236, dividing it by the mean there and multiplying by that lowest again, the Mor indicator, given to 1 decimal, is 24.0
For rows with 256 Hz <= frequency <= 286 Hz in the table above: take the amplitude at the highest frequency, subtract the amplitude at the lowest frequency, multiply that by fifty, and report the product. 15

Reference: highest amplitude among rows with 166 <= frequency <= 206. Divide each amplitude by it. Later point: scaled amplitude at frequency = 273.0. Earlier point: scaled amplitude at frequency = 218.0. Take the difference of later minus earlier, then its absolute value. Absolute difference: 0.10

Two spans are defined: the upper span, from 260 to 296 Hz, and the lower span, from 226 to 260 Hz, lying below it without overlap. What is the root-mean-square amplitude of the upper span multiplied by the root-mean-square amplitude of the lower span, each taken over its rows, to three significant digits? 613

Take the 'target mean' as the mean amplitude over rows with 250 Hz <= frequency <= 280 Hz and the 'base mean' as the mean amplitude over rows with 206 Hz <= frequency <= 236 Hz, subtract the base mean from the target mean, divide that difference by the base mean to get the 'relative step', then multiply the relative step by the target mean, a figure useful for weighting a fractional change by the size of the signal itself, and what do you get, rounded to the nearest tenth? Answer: -2.9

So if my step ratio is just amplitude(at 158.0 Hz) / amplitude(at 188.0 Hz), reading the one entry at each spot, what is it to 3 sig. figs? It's 1.06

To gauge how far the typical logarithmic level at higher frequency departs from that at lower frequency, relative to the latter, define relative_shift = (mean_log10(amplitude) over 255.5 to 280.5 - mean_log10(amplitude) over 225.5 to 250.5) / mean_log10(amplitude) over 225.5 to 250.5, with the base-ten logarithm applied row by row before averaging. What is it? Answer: -0.020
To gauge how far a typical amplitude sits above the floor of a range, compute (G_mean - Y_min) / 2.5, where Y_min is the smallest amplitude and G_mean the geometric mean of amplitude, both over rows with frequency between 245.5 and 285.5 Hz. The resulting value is 0.10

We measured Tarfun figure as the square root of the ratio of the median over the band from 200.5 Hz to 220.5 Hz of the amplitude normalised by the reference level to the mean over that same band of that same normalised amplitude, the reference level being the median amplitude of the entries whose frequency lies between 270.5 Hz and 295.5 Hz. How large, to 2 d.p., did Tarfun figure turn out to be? 1.00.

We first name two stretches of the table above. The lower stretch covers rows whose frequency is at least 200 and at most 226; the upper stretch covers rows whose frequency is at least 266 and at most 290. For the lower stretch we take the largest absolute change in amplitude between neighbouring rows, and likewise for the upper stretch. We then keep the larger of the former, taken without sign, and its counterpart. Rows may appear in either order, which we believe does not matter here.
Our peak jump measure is 5.5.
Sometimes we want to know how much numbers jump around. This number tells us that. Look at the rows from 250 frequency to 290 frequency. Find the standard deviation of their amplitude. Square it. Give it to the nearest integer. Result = 0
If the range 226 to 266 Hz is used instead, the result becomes 2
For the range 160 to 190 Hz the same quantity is 0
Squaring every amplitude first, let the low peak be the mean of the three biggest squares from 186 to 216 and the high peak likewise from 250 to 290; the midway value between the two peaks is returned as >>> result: 645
